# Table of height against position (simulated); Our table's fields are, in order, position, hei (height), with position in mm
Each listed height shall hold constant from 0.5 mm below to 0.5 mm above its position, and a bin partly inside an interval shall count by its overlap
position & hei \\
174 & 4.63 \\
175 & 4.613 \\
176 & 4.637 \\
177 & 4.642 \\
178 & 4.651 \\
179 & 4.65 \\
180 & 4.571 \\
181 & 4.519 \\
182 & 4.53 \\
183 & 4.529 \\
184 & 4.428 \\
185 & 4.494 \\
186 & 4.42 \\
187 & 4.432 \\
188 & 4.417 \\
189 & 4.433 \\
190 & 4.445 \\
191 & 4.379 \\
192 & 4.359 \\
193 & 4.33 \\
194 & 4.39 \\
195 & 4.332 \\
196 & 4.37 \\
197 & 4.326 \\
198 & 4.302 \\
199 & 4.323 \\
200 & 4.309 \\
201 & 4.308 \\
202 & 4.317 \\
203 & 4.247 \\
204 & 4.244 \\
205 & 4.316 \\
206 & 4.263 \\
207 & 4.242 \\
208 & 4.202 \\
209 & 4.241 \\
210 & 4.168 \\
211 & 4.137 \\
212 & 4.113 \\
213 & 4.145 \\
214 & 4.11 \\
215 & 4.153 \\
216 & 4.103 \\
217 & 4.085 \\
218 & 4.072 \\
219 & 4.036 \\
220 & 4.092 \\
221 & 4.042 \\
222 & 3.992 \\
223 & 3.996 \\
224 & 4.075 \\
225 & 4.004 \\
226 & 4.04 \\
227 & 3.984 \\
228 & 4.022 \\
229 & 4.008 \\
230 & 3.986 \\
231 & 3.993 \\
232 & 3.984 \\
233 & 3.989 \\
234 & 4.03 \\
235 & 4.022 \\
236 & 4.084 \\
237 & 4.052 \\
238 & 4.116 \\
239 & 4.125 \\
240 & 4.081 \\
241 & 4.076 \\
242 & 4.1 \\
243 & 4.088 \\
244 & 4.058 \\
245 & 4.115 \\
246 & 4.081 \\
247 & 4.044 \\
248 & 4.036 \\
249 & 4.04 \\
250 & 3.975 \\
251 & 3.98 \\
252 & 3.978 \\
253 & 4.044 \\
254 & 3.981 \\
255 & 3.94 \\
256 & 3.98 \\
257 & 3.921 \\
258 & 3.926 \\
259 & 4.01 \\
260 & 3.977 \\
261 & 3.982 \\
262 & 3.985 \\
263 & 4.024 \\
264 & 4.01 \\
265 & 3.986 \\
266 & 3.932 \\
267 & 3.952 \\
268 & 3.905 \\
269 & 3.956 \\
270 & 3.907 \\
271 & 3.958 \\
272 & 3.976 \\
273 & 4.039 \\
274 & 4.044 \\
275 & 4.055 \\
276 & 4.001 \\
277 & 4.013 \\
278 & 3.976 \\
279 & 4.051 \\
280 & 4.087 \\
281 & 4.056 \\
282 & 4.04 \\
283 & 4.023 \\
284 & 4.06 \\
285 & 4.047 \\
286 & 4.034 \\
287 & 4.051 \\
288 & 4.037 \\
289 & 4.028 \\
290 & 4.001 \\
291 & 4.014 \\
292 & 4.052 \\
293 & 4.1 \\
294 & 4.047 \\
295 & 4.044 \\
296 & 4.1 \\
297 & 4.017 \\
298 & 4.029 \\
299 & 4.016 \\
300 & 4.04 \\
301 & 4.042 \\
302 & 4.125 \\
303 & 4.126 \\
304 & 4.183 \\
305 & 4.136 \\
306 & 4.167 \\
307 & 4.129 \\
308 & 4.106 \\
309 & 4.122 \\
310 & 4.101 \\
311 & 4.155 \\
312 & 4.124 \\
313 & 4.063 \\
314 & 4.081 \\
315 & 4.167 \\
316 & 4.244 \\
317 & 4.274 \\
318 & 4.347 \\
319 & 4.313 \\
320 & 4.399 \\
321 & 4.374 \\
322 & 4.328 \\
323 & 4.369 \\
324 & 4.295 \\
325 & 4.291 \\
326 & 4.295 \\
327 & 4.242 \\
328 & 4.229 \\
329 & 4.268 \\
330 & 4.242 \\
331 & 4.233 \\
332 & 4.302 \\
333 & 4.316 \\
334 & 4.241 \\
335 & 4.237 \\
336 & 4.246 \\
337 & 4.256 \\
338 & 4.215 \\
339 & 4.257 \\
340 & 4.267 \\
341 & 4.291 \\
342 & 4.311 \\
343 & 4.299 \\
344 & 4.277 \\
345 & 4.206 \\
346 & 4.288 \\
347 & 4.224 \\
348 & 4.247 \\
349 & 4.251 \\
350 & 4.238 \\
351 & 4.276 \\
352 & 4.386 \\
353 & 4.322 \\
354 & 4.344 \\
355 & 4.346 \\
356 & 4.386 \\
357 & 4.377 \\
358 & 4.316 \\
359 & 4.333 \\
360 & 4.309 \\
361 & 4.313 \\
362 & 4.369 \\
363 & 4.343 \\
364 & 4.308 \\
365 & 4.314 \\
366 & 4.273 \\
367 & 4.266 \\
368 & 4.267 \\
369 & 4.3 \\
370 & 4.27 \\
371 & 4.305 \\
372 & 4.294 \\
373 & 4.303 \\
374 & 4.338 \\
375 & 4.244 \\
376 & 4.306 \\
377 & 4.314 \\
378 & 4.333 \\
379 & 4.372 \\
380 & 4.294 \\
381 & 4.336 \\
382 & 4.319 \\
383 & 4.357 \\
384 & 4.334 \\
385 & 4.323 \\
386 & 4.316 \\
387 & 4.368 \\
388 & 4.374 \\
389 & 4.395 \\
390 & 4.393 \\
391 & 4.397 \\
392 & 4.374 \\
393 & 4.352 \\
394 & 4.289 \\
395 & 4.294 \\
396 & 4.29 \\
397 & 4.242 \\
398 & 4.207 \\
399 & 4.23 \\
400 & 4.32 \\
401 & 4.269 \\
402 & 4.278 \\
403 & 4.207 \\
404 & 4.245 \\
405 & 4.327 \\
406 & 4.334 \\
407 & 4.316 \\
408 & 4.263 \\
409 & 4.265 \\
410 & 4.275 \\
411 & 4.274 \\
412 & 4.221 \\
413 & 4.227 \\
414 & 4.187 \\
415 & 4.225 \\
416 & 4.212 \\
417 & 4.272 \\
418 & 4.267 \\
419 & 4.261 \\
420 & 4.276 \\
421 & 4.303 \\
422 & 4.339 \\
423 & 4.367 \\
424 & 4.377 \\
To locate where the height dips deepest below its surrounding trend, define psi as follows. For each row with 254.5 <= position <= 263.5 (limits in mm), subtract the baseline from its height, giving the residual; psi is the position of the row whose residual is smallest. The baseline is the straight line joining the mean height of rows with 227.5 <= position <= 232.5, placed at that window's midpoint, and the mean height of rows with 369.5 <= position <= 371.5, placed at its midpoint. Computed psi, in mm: 257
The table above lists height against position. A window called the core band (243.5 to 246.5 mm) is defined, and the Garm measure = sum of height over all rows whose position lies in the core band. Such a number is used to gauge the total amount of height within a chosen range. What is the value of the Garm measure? 12.3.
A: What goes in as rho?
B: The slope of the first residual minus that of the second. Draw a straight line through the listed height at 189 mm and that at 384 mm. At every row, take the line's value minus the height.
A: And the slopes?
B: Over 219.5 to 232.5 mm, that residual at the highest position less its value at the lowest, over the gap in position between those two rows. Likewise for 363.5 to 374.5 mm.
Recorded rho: 0.012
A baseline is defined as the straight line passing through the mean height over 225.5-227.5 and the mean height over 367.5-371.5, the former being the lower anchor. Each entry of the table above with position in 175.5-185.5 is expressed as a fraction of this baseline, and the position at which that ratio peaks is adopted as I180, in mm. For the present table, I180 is 178 mm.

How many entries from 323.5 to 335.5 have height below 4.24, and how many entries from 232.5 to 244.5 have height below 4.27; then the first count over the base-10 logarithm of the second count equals 2.8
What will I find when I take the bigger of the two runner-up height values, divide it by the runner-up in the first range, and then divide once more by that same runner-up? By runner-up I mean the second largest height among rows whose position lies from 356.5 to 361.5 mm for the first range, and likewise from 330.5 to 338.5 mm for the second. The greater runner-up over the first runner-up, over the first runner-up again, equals 0.231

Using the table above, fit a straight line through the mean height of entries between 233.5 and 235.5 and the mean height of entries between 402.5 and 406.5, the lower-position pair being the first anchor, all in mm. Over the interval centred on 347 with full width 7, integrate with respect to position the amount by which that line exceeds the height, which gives -0.4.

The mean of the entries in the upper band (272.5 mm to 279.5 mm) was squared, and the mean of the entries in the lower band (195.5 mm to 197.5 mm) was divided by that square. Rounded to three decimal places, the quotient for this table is 0.268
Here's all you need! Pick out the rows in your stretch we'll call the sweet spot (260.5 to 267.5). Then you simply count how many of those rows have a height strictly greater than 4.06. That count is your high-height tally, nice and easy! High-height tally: 0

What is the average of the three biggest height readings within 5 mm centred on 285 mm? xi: 4.05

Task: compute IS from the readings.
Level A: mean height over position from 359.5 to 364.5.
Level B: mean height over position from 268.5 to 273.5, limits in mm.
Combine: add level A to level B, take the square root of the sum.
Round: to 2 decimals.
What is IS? 2.88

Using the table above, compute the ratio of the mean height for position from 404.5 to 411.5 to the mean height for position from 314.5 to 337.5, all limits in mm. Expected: 1.00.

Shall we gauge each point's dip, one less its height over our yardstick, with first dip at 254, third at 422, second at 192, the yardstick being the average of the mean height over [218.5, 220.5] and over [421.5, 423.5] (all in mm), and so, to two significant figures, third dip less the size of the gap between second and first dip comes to -0.12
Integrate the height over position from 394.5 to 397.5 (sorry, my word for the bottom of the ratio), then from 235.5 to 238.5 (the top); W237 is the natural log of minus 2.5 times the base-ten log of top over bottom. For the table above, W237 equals -3.0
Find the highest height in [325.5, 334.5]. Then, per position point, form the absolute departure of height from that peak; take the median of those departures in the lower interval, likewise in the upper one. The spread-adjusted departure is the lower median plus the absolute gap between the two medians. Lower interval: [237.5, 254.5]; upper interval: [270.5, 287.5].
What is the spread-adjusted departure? 0.28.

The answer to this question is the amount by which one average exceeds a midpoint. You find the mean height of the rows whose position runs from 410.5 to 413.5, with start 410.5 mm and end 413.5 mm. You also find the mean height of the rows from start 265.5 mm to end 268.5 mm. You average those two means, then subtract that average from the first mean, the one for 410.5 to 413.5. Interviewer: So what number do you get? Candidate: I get 0.16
